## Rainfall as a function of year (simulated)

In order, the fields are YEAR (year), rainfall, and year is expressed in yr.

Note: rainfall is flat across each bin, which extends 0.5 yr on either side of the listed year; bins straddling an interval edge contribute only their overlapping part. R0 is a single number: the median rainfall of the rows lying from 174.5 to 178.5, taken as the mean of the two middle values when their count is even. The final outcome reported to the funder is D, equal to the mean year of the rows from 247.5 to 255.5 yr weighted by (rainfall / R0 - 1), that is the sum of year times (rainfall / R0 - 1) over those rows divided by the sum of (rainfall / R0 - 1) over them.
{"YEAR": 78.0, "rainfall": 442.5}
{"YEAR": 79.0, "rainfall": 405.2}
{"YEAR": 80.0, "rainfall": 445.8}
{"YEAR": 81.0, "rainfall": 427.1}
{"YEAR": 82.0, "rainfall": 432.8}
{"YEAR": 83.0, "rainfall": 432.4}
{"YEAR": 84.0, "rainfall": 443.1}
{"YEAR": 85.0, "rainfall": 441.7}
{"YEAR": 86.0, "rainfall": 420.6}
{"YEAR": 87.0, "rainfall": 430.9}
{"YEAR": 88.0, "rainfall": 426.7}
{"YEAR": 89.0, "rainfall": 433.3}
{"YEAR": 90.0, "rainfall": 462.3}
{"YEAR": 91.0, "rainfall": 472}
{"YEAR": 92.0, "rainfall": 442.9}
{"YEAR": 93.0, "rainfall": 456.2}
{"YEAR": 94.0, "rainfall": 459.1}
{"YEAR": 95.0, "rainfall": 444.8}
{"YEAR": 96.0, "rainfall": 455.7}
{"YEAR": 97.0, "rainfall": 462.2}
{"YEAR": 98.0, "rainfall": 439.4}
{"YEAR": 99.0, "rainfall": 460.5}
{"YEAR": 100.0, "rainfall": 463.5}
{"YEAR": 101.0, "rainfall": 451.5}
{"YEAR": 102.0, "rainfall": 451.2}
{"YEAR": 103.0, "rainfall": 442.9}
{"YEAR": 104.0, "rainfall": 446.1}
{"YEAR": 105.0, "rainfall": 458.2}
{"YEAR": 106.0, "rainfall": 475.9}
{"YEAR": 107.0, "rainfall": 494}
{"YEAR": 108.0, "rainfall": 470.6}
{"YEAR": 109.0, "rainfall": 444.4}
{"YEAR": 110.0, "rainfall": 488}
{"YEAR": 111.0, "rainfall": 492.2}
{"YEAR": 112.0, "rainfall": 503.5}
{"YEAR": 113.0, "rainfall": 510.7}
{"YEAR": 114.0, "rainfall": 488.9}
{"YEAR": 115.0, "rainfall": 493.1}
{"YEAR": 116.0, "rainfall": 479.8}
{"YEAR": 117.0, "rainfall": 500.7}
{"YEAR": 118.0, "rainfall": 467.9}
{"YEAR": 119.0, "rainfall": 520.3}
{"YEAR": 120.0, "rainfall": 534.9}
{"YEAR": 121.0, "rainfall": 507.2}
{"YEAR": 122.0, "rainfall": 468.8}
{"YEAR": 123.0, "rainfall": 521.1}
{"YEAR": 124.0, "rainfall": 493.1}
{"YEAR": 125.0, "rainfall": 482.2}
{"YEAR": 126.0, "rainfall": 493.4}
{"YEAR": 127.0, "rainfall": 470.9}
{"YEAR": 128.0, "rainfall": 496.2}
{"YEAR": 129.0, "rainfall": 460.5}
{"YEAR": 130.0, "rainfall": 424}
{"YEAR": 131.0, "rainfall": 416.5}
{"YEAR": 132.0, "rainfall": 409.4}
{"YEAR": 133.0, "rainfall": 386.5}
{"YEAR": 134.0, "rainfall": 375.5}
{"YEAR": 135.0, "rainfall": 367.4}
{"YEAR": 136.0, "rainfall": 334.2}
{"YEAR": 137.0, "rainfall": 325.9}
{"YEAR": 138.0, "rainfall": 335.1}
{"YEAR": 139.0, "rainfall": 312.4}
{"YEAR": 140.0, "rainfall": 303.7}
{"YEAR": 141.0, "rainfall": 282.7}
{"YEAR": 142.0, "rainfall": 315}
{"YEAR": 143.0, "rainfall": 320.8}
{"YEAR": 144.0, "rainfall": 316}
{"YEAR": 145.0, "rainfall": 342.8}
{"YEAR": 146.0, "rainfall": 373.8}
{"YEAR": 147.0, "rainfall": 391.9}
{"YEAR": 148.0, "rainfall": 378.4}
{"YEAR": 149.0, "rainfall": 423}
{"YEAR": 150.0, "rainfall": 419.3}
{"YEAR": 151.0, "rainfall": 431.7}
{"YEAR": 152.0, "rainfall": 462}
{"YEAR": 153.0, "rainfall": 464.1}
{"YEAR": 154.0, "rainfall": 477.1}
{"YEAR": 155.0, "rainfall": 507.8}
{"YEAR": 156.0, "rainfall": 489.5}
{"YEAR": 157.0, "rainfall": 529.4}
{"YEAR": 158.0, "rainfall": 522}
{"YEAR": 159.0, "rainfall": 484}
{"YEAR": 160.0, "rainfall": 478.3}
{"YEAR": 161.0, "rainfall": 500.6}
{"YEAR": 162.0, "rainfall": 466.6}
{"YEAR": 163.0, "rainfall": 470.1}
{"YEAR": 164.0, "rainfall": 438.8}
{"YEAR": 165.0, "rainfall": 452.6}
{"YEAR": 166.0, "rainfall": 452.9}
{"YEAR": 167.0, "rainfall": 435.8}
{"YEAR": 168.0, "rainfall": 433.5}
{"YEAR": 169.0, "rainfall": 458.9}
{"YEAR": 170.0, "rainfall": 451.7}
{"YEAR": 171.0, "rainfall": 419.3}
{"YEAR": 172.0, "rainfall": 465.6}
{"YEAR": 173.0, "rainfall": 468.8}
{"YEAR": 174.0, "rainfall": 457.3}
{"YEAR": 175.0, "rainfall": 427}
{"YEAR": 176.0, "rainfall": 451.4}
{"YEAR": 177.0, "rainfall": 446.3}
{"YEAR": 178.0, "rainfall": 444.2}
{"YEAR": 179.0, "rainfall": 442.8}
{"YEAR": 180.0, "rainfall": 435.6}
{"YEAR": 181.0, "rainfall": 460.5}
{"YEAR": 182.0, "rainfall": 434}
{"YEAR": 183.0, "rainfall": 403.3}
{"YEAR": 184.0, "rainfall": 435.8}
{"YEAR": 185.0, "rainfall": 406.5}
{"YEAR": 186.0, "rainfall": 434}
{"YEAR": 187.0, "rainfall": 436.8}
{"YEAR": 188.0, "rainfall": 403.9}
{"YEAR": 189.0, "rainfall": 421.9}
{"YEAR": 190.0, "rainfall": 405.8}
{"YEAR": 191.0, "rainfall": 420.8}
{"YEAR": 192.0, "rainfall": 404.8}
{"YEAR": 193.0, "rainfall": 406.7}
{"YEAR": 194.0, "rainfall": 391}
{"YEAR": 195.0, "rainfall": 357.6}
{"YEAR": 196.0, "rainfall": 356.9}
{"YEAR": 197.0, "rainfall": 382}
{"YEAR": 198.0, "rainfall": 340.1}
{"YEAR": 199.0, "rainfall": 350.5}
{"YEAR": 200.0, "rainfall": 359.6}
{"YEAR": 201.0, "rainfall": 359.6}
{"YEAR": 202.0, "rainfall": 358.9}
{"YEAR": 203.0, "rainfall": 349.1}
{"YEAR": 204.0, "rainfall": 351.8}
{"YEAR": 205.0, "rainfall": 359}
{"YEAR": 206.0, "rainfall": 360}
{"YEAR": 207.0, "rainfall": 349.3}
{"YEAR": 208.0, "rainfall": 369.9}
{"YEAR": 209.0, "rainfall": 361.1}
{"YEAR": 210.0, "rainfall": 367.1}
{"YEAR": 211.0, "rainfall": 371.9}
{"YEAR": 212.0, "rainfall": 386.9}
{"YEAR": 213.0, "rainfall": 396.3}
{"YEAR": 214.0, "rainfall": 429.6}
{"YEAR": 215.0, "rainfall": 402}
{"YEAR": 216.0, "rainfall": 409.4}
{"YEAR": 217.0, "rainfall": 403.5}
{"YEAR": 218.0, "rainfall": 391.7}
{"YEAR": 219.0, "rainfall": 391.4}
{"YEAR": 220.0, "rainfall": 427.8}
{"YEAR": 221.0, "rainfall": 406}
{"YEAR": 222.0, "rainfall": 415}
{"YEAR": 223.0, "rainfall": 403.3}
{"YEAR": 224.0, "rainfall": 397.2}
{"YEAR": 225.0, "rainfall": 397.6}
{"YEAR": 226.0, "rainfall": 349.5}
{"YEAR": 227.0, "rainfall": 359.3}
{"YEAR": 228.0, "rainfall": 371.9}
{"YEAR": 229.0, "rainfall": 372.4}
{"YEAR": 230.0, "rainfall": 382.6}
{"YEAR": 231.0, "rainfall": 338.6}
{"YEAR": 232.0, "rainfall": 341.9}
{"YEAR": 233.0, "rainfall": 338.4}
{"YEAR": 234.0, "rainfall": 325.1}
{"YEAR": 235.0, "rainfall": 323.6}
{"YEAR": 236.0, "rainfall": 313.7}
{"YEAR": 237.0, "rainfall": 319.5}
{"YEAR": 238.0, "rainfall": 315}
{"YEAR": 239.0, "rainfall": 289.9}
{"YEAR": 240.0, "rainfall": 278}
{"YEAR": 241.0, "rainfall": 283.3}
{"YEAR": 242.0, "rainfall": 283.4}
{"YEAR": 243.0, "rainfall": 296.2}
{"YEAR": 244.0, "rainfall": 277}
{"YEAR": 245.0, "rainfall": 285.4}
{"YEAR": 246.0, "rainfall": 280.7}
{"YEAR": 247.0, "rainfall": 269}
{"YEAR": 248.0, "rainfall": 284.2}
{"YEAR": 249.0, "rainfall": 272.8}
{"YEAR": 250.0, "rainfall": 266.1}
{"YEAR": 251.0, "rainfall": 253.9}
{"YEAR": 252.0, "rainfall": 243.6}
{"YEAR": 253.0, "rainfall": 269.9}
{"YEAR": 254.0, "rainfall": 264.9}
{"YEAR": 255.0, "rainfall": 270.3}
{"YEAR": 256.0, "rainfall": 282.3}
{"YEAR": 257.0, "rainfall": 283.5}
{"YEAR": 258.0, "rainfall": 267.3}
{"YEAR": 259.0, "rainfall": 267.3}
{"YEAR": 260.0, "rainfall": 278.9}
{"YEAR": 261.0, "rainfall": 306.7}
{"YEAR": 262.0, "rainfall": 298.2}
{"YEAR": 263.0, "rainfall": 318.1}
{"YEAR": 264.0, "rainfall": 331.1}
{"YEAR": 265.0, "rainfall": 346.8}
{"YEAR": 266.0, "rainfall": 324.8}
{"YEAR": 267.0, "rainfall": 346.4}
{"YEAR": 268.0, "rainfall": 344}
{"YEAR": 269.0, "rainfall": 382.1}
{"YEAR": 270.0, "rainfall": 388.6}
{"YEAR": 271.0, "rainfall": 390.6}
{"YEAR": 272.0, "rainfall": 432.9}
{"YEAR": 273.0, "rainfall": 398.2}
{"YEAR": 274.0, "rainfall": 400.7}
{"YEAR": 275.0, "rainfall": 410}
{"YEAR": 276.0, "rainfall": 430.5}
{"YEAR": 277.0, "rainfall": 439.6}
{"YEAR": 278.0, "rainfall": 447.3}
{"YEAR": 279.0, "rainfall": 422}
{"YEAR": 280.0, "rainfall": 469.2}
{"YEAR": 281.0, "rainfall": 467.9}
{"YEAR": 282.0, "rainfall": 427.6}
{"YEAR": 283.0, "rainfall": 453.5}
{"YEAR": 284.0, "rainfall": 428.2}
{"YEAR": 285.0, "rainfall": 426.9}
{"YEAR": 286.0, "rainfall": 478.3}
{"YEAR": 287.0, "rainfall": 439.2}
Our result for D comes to 251.5 yr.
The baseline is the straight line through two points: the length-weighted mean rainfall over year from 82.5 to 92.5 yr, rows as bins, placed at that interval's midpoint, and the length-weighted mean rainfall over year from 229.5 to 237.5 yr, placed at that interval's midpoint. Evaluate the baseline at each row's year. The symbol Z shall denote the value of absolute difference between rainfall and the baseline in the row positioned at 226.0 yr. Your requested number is 9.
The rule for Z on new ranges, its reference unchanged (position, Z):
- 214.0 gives 80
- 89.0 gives 6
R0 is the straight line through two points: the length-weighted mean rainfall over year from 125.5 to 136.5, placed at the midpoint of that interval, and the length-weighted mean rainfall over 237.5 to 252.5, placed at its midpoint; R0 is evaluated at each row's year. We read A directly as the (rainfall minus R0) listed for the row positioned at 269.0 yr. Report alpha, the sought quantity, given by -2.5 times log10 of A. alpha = -5.3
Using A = 134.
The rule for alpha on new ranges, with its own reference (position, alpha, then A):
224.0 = -4.9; 92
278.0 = -5.8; 210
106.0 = -3.4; 23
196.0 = -3.1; 17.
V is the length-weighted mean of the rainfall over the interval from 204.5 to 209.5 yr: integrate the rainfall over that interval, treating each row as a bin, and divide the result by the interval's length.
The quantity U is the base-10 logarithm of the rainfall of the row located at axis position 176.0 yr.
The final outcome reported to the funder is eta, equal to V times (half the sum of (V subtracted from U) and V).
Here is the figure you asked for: 478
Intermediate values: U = 2.65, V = 360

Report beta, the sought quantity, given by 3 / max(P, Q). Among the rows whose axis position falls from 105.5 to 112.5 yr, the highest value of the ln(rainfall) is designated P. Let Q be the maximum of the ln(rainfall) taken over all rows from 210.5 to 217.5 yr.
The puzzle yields 0.482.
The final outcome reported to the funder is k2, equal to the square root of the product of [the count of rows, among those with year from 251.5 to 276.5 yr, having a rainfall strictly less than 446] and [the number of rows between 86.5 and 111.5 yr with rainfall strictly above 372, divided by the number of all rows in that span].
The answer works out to 5.0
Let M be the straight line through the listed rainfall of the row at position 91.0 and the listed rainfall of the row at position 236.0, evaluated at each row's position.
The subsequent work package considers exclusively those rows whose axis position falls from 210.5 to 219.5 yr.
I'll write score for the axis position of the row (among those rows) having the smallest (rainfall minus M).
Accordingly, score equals 211.0 yr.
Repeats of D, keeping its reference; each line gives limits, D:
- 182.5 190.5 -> 186.6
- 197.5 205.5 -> 201.4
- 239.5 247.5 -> 243.5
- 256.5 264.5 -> 260.2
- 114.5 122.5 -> 118.6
